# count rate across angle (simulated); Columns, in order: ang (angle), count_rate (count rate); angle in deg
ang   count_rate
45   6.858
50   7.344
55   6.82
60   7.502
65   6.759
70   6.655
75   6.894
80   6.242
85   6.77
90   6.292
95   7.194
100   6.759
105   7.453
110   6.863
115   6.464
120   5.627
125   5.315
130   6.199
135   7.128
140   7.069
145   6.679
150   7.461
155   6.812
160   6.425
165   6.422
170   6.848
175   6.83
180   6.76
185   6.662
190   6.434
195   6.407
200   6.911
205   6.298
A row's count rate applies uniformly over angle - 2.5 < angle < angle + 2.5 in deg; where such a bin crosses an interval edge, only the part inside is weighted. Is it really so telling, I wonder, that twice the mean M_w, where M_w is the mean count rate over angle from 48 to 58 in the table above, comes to 14.2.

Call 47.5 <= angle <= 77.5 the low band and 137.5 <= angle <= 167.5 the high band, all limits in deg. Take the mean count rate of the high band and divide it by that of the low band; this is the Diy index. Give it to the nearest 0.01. 0.97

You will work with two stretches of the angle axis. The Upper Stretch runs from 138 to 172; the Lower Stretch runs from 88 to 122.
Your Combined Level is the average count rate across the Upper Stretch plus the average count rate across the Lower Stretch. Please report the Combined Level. 13.5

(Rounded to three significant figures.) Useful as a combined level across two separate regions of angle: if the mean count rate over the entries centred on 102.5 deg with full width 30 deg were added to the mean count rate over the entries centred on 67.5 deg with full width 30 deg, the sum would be 13.6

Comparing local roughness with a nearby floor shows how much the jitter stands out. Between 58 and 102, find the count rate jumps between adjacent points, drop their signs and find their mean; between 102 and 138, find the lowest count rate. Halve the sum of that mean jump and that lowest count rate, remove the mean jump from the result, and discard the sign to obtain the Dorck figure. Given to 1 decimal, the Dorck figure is 2.4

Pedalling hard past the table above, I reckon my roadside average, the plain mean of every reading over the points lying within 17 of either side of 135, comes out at 6.50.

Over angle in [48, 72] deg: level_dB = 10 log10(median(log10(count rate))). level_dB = -0.79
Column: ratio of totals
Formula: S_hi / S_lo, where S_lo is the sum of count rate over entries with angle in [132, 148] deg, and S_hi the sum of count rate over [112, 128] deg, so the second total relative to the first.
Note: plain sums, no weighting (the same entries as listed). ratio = 0.83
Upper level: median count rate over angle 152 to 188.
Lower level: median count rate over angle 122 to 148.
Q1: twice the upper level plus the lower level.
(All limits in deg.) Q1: 20.2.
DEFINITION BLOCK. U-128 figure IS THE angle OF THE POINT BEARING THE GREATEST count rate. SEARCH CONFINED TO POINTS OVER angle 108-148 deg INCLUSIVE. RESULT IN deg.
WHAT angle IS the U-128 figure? 135 deg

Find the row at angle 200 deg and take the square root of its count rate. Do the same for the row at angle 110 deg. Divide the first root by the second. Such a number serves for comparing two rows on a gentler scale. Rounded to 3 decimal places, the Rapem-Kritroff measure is 1.003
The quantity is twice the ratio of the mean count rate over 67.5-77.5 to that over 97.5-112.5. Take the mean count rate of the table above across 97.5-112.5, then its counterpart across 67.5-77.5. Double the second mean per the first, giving 1.93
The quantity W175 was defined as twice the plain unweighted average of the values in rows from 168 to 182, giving 13.6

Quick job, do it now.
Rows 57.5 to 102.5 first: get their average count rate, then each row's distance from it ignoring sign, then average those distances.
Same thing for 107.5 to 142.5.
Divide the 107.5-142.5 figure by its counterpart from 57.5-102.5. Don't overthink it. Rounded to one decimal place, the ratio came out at 2.1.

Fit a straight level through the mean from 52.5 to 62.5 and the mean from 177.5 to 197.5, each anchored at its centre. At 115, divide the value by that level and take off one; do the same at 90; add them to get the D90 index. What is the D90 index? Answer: -0.17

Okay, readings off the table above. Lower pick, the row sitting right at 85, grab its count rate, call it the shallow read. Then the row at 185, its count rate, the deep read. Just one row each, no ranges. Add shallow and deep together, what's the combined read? 13.4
